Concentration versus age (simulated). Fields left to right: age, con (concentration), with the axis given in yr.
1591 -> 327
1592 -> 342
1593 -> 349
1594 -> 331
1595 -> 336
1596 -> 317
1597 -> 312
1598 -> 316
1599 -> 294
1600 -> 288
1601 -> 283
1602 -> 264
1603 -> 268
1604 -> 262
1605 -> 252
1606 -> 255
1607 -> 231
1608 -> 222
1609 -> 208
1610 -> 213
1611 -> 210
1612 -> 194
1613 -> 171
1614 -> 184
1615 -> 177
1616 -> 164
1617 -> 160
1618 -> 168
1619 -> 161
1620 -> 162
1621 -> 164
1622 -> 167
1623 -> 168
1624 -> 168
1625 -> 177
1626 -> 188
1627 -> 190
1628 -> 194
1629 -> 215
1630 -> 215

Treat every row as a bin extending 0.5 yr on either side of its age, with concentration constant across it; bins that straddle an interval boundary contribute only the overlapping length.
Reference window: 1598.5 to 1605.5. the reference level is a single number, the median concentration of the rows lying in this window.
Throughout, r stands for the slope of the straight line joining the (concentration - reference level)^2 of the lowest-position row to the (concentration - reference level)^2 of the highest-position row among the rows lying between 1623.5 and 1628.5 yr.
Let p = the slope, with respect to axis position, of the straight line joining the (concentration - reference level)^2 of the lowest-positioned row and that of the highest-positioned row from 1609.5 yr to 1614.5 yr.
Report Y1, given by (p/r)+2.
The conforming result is 1.1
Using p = 1008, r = -1131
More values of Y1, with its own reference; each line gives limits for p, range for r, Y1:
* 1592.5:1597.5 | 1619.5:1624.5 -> 5.7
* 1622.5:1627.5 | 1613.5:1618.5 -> 0.7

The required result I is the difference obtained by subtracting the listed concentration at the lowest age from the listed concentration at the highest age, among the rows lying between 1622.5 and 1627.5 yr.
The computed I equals 22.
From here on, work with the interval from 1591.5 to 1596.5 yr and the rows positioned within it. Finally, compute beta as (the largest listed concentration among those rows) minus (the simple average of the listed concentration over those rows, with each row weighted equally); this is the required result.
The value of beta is 14.0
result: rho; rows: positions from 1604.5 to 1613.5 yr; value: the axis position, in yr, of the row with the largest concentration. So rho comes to 1606 yr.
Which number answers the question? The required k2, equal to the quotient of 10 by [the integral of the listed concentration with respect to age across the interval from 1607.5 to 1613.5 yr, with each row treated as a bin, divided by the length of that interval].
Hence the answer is 0.049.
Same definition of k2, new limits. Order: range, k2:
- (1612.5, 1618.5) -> 0.059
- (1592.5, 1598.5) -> 0.031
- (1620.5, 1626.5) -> 0.058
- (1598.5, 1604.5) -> 0.036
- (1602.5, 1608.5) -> 0.040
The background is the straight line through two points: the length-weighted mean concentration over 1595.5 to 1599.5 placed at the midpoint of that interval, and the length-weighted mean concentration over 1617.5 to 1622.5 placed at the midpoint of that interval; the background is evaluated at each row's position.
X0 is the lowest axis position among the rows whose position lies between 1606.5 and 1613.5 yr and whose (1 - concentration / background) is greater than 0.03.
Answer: 1607 yr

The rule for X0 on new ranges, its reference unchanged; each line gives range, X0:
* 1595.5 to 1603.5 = 1602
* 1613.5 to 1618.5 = 1614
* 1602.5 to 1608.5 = 1605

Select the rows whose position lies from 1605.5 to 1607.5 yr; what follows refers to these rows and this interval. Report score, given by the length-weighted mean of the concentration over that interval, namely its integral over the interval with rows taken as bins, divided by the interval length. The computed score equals 243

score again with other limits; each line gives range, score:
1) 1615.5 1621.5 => 163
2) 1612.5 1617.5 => 171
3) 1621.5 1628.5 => 179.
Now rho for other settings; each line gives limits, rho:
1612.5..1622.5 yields 1614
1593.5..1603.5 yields 1595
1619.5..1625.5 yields 1625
